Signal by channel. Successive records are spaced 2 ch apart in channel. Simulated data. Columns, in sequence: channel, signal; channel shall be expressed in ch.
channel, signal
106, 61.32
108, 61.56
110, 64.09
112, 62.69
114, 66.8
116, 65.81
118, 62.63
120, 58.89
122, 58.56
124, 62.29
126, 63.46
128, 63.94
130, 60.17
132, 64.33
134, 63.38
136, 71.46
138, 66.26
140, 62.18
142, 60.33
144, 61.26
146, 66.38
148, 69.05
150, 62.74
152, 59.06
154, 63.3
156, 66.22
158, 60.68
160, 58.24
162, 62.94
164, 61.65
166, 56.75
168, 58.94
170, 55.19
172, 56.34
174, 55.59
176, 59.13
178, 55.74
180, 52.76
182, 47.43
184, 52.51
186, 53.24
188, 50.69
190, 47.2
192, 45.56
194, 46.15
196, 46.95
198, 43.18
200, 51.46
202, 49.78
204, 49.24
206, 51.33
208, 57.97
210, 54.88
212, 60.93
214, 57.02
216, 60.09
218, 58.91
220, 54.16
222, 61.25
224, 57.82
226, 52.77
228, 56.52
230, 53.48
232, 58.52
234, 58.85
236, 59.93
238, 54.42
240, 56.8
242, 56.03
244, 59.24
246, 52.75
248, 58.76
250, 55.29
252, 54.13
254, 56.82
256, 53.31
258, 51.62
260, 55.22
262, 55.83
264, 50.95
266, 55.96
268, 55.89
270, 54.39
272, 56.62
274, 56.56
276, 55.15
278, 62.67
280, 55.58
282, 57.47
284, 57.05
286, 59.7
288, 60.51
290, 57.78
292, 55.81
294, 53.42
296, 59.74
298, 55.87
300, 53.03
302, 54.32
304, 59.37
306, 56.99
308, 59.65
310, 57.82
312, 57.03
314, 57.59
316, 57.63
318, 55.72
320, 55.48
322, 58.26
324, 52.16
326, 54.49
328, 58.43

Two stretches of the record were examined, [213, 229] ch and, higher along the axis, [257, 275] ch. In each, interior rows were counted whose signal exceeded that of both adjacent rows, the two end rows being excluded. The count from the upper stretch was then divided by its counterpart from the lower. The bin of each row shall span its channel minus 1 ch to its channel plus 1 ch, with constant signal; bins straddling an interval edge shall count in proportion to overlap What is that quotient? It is 1.5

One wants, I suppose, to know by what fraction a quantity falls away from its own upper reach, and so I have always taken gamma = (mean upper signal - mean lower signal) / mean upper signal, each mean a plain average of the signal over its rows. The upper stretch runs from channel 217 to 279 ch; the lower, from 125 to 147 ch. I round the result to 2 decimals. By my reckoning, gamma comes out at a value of -0.14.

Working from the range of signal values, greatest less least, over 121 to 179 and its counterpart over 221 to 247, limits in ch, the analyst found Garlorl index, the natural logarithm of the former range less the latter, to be 2.05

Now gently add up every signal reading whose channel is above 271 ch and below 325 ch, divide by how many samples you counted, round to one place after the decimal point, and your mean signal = 57.0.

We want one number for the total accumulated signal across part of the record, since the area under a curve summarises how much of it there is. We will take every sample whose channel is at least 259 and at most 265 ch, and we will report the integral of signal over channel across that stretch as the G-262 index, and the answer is 324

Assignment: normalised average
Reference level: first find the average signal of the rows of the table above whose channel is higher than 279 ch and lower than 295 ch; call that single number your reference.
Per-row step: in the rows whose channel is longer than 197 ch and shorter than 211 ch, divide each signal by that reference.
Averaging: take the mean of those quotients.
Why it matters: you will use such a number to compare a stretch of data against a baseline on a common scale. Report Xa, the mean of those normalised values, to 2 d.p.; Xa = 0.89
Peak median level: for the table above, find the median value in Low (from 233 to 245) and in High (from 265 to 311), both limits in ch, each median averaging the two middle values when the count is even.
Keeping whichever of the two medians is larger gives 58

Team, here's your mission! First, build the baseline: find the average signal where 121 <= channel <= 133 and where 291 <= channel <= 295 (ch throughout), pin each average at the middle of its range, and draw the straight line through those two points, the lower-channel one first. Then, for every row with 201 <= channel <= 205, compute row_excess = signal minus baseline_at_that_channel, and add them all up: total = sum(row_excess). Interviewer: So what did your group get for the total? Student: -18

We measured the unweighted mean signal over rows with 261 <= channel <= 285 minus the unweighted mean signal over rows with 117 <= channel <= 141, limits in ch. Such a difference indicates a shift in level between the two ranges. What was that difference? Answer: -7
